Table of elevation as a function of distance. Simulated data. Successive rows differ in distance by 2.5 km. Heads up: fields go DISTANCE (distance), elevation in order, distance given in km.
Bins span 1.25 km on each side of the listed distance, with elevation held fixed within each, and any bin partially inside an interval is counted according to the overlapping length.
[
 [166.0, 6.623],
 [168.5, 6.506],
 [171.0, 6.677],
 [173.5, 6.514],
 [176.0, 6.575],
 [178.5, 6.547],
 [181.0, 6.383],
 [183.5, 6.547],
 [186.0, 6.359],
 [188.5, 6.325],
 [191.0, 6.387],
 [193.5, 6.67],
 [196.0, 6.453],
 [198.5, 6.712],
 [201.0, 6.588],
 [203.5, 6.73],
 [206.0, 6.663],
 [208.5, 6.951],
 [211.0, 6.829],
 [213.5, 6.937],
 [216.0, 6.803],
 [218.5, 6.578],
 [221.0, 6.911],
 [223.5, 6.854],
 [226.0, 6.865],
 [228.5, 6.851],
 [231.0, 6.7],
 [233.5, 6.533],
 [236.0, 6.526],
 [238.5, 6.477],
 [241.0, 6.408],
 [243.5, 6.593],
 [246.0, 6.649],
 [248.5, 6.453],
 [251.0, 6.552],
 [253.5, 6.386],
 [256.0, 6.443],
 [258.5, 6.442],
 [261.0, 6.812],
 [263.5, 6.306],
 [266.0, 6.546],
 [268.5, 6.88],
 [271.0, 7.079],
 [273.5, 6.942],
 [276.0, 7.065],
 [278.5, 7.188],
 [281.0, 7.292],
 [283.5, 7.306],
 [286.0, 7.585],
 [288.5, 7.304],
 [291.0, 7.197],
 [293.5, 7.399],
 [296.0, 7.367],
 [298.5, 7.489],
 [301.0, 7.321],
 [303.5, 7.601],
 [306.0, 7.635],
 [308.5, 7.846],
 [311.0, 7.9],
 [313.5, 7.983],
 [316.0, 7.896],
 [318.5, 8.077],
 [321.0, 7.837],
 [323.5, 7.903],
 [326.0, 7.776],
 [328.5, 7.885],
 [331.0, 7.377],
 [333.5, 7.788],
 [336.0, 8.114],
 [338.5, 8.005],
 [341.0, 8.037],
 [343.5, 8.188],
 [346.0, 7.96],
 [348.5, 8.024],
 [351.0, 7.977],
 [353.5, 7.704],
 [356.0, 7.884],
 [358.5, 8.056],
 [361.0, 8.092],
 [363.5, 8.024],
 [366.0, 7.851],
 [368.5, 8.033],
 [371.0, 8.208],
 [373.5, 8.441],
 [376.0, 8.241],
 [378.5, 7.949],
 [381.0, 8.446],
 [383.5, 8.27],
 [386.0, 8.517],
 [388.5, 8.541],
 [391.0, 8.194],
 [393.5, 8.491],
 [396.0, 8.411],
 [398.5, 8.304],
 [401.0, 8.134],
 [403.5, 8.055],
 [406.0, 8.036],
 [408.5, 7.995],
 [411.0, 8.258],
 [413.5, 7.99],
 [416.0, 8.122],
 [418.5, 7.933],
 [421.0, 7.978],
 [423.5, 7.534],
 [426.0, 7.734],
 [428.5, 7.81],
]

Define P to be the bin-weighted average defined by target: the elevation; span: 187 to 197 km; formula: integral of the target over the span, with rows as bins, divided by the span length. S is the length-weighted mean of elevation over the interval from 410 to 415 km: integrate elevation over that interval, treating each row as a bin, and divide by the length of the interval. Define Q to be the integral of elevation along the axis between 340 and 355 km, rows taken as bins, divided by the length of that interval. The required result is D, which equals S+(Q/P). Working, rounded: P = 6.5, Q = 7.98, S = 8.1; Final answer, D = 9.4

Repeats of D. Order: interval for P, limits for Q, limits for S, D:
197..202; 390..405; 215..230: 8.1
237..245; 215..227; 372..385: 9.3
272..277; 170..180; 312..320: 8.9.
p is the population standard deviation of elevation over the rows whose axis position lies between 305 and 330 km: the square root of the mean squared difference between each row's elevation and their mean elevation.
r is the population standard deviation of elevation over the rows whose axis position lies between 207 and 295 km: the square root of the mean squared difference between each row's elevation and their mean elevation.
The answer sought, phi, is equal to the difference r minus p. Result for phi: 0.21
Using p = 0.111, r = 0.33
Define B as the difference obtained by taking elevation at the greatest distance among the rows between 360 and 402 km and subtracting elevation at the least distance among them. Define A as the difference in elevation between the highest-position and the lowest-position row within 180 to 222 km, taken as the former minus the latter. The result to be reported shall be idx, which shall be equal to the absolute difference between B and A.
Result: 0.5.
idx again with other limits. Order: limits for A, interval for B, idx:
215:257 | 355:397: 0.9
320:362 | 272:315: 0.8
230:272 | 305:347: 0.1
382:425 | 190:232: 1.0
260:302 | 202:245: 0.6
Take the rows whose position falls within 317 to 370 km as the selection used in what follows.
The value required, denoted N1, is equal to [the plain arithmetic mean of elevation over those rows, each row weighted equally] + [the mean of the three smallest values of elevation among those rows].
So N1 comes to 15.6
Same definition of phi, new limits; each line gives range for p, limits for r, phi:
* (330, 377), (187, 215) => -0.02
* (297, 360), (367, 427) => 0.03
